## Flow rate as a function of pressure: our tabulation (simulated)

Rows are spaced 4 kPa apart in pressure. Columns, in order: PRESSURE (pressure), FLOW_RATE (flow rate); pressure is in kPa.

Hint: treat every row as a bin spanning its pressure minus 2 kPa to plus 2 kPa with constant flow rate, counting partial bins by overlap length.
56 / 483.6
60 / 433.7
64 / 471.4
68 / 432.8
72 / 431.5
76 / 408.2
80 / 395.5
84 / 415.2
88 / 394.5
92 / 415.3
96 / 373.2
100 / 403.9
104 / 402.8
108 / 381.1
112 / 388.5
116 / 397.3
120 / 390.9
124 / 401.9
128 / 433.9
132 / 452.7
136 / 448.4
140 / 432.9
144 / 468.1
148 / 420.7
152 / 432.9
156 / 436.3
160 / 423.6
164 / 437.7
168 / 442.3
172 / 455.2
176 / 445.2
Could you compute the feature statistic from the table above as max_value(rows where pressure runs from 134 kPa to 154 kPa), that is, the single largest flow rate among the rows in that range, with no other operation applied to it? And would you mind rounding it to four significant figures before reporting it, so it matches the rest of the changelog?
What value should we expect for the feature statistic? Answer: 468.1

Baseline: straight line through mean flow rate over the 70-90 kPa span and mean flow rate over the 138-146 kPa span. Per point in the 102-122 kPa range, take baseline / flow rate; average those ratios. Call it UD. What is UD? 1.10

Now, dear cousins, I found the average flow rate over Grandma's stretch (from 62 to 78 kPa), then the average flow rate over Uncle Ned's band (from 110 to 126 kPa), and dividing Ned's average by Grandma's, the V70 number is 0.91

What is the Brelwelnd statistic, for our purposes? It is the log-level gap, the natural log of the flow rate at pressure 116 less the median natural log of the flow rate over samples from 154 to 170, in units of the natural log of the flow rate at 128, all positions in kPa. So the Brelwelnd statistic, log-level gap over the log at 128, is -0.016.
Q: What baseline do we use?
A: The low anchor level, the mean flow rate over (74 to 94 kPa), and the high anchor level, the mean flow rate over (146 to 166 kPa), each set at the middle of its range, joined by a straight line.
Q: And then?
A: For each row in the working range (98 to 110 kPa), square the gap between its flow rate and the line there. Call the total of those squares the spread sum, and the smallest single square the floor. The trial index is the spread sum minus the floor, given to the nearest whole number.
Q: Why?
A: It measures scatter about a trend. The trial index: 1171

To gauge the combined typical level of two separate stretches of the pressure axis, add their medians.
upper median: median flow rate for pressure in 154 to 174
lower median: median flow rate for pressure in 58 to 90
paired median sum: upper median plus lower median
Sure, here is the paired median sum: 861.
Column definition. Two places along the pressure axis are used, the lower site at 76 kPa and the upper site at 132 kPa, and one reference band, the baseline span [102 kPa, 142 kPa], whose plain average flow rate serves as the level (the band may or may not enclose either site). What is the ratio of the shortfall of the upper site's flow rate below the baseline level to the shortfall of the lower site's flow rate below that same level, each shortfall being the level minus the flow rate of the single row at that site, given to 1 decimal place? -8.2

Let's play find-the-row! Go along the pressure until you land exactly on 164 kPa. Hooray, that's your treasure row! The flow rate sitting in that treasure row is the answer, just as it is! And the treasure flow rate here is 437.7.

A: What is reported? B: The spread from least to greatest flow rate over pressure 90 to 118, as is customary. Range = 42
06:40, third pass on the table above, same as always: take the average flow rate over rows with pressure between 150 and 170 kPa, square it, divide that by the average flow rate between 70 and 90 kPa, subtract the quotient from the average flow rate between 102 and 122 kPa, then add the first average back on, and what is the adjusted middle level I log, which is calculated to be 365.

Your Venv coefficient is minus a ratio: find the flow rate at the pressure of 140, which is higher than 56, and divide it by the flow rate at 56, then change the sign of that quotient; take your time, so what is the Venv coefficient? -0.90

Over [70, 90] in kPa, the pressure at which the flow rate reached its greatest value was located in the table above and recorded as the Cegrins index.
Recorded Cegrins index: 72 kPa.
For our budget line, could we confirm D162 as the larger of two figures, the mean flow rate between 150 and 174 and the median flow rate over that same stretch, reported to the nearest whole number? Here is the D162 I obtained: 438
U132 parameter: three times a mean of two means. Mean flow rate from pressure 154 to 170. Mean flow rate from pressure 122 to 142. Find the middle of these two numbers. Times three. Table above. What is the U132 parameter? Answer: 1303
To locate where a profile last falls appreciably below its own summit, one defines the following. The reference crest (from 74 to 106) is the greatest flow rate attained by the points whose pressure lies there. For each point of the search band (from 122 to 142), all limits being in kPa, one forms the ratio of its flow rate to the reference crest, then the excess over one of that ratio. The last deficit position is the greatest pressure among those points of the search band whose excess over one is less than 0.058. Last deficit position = 140 kPa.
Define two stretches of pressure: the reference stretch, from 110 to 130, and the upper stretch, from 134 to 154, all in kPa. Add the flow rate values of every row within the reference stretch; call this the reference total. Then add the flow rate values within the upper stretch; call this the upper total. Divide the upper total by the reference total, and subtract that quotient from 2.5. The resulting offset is 1.41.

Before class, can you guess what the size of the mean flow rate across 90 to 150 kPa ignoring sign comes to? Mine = 414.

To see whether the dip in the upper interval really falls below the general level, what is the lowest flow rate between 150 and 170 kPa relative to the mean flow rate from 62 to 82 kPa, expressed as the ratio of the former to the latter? 0.99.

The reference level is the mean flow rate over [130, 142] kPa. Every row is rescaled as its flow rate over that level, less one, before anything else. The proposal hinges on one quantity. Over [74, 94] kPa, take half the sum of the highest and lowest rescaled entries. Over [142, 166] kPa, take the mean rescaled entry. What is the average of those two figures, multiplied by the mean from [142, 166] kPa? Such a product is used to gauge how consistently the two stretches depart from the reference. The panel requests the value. 0.0010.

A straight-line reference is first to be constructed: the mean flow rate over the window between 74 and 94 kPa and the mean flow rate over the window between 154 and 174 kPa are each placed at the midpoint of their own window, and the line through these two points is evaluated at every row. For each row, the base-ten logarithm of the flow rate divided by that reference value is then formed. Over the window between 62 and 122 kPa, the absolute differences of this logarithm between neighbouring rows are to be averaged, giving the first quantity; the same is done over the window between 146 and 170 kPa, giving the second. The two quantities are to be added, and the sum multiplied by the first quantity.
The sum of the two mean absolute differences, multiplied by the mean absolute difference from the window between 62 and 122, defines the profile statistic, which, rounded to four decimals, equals 0.0006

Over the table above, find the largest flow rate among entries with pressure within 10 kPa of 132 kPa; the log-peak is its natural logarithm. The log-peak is 6.12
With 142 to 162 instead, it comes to 6.15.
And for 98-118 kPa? 6.00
